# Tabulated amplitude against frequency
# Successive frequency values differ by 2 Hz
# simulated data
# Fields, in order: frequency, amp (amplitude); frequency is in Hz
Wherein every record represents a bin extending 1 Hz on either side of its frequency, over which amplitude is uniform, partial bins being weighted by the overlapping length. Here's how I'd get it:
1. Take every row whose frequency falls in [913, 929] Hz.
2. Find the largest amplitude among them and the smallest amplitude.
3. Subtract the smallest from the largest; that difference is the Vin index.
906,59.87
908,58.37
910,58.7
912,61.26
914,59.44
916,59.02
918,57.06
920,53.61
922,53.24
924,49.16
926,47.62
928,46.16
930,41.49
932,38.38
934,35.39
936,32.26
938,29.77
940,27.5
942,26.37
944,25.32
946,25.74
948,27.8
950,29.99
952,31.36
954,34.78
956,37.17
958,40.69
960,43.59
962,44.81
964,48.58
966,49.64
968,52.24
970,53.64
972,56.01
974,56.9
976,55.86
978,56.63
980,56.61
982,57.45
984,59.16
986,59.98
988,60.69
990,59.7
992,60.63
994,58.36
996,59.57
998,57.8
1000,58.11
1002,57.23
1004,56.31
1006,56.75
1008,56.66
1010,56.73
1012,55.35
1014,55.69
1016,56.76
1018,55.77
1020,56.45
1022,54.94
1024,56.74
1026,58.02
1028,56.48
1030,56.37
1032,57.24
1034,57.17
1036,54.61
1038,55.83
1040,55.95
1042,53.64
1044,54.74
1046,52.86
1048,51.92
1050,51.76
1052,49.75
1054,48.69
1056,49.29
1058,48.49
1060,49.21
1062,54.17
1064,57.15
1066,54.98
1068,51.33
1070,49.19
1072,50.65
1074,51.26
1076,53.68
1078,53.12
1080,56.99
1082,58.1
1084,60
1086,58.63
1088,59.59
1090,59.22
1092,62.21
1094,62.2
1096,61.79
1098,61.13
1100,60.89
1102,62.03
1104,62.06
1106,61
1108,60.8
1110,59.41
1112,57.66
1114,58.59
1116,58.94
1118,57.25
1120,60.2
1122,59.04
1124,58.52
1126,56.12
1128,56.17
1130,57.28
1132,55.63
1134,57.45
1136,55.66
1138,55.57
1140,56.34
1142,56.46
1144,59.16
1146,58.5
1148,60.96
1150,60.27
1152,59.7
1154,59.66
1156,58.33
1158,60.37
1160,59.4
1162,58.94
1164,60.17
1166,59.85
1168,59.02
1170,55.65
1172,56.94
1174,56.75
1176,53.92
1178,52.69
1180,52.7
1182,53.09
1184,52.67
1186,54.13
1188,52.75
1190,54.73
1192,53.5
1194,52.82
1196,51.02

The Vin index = 13.3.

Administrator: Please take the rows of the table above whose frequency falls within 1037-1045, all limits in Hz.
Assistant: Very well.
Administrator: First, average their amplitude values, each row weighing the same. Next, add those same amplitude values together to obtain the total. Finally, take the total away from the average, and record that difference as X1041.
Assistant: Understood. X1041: -165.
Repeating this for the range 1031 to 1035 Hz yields -57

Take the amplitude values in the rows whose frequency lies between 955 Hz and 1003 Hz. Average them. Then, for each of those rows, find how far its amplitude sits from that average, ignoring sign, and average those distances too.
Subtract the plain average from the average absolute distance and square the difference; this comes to 2394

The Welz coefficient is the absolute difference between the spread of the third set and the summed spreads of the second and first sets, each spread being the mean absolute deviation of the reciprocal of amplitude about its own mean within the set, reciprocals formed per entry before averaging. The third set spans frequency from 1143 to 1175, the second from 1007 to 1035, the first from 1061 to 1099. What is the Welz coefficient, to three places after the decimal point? 0.001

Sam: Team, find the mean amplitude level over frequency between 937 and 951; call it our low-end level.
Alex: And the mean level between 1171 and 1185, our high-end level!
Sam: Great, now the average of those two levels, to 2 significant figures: 41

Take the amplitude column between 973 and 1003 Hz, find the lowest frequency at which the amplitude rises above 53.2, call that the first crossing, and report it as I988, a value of 974 Hz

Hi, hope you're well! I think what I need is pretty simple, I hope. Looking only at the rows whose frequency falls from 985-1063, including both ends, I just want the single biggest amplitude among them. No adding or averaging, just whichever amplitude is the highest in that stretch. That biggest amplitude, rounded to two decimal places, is 60.69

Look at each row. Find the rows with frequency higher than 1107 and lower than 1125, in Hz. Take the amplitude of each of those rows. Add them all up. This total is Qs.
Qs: 530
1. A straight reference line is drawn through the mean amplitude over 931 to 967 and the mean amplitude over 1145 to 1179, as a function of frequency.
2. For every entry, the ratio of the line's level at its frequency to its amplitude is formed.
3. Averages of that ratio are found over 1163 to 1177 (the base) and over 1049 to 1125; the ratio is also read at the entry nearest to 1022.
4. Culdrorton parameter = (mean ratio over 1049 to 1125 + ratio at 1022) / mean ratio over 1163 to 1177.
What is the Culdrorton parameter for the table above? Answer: 1.6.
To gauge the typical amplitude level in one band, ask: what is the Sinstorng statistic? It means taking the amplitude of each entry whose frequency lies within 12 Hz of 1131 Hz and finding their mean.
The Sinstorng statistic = 57.0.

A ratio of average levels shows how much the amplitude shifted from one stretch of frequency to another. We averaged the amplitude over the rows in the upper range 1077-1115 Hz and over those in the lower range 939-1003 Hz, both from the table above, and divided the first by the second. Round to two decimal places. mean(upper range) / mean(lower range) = 1.25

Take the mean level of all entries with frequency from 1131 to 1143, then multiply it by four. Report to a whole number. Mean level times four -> 225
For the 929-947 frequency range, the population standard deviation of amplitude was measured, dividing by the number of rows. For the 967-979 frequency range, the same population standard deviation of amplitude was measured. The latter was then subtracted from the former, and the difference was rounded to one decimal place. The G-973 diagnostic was 3.9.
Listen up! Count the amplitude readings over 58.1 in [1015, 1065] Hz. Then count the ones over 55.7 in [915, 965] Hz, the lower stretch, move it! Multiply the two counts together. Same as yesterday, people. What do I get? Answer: 0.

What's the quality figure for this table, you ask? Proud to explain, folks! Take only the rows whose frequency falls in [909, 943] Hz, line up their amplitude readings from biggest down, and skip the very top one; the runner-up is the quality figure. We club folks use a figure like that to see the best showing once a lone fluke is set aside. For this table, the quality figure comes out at 59.44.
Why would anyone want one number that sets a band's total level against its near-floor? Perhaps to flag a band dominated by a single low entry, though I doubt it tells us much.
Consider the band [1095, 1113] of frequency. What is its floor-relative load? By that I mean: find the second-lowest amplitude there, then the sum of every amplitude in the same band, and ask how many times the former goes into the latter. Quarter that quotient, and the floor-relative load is 2.30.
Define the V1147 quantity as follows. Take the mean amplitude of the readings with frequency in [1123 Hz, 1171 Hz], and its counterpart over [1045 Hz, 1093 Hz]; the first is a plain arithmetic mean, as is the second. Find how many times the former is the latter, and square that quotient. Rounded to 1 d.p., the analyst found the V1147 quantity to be 1.2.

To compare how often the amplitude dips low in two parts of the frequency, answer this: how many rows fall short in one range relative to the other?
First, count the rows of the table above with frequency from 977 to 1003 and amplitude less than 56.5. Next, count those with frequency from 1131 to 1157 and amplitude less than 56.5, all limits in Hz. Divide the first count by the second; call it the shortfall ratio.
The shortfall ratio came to 0.0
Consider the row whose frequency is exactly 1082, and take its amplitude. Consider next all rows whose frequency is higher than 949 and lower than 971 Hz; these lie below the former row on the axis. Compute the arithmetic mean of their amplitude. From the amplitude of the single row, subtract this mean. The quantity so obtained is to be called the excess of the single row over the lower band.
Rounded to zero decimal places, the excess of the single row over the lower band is 16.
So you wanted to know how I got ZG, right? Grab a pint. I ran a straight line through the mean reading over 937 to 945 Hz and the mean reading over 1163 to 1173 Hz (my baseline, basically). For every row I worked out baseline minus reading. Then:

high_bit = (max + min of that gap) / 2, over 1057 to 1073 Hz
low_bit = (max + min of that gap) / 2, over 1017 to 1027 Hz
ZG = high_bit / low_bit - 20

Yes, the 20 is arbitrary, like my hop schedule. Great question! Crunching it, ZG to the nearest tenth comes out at -19.5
